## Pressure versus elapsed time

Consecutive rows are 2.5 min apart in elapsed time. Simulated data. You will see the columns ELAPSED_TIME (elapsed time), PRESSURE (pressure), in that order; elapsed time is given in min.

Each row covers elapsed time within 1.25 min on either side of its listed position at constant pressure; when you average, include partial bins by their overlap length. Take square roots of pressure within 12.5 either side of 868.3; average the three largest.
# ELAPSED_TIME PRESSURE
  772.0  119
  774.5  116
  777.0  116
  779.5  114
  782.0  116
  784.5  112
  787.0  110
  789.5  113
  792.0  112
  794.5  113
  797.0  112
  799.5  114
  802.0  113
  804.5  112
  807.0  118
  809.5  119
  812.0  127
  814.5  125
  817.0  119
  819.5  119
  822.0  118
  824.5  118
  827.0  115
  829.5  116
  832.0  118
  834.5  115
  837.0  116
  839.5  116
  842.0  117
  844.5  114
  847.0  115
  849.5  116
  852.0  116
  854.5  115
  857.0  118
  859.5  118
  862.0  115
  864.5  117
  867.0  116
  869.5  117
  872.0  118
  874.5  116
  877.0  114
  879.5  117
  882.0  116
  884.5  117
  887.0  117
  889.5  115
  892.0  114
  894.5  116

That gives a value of 10.9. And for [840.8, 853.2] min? 10.8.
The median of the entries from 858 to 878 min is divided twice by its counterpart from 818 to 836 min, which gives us 0.0084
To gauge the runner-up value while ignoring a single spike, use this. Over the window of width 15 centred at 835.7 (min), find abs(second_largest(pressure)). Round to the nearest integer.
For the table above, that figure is 117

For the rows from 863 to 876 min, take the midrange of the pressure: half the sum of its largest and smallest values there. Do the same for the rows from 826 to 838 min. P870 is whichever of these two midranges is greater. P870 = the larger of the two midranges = 117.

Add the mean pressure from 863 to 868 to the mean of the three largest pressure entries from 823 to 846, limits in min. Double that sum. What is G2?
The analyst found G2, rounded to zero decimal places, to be 468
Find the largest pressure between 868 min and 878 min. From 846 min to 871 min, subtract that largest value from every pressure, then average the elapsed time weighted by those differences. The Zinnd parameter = 856.6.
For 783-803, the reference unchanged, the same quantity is 792.6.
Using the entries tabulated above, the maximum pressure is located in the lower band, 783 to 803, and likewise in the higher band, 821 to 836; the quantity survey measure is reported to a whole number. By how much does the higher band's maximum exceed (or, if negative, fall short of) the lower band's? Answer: 4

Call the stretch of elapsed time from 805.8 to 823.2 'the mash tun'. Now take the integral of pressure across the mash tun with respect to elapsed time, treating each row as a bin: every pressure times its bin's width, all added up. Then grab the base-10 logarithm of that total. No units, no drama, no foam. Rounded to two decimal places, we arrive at 3.32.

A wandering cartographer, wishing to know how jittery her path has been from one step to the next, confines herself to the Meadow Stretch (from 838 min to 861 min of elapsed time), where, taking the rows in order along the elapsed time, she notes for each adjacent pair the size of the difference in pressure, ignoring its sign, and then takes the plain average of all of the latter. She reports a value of 1.25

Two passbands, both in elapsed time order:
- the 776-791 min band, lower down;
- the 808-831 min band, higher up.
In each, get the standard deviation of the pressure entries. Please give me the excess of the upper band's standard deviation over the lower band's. 1.6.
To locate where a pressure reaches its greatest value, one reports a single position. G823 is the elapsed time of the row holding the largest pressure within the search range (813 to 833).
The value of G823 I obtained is 814.5 min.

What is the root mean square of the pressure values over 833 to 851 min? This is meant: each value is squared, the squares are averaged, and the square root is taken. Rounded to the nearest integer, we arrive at 116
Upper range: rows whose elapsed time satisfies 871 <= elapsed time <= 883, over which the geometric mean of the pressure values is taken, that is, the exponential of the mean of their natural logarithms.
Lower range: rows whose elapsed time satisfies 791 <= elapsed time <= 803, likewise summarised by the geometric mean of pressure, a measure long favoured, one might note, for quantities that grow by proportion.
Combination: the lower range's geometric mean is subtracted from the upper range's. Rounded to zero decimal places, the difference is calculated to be 3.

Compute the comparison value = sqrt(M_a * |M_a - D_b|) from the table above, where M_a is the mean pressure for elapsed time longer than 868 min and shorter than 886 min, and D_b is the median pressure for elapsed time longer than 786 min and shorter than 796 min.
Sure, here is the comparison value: 21.4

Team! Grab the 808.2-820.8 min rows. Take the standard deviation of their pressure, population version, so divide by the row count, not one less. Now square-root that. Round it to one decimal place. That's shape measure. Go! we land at 1.9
